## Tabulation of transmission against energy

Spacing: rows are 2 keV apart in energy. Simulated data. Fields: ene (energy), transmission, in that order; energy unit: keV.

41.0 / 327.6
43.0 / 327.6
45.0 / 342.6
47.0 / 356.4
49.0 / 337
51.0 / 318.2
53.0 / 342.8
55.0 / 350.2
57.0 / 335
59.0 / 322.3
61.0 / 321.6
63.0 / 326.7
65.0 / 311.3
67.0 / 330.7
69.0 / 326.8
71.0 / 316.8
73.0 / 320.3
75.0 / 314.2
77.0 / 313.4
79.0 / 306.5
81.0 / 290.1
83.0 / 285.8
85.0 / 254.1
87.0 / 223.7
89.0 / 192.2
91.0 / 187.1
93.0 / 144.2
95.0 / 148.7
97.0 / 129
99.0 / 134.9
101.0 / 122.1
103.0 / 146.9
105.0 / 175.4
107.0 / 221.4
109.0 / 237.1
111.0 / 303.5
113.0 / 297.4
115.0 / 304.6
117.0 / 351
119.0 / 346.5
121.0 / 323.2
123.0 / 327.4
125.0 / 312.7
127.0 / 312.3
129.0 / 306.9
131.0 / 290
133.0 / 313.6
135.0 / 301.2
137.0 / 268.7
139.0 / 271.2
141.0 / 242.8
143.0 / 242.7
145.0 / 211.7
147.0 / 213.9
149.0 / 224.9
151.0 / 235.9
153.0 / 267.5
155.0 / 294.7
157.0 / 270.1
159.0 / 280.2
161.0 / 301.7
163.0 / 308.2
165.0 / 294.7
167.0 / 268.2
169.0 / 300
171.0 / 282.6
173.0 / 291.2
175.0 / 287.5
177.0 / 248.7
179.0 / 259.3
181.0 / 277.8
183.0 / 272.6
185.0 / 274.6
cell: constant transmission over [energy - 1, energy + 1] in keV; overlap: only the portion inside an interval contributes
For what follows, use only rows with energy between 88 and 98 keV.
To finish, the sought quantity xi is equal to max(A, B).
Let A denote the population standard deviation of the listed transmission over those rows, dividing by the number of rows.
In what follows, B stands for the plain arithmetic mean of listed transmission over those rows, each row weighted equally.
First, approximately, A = 25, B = 160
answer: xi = 160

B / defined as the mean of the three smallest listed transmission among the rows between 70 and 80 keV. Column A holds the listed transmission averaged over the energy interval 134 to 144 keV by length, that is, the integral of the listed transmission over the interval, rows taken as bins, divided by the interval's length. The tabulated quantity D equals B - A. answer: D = 46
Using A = 265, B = 311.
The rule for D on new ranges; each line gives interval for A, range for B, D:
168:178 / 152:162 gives -9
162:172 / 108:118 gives -11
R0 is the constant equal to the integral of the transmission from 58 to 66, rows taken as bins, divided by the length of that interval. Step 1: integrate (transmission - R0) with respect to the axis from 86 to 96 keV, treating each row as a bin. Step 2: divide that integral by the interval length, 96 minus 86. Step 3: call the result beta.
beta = -141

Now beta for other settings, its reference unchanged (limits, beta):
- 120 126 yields 1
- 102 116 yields -80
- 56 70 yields 4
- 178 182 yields -52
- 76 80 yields -11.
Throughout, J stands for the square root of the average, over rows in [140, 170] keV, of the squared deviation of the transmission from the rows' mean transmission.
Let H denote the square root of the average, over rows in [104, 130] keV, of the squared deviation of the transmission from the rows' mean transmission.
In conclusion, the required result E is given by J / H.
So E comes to 0.6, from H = 49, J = 32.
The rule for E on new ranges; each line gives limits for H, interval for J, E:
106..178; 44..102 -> 2.1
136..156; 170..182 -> 0.6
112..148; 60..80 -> 0.2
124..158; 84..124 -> 2.3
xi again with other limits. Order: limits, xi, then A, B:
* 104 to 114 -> 247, 48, 247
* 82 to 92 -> 229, 37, 229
